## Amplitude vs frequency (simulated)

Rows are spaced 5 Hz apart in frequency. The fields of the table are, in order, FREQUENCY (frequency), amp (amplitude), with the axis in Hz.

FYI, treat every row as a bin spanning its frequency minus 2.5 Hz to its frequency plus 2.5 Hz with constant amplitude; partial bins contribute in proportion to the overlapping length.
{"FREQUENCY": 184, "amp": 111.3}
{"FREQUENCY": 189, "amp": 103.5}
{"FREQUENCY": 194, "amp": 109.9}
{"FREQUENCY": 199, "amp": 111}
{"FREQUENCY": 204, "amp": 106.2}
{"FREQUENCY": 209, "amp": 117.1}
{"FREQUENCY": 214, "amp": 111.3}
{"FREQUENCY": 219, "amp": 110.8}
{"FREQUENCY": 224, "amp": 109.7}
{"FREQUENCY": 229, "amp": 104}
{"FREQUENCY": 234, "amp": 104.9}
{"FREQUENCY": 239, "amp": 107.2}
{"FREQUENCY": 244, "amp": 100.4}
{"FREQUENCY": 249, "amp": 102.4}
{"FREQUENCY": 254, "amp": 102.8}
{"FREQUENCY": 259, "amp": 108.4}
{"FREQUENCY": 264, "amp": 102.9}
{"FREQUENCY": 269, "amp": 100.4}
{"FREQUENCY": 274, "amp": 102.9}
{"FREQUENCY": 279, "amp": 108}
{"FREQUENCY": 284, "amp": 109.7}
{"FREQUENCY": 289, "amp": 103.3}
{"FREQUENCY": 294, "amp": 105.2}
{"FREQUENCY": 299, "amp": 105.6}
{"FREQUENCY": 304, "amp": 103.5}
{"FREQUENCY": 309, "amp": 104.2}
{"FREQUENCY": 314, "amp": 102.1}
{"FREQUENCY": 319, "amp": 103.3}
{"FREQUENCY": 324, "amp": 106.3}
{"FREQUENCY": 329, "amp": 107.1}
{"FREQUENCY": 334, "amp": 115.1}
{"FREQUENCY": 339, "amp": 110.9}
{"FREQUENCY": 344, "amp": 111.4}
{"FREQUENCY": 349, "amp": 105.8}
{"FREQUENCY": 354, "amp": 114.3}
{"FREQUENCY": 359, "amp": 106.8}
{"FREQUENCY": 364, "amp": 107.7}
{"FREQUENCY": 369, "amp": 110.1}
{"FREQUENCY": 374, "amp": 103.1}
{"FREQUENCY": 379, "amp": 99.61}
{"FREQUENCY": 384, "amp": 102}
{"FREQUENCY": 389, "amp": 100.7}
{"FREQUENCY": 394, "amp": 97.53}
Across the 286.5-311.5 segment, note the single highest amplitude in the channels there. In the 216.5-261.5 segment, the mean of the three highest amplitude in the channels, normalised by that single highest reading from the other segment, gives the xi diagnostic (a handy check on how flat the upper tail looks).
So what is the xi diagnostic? 1.04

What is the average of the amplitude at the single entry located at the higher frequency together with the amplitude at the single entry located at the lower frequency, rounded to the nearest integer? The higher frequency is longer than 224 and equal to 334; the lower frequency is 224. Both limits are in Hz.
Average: 112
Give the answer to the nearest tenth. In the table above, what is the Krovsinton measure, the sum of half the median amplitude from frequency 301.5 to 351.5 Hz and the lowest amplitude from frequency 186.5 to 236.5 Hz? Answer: 156.5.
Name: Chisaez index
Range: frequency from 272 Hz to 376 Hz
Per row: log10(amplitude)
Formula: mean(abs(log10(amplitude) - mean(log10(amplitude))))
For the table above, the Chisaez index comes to 0.012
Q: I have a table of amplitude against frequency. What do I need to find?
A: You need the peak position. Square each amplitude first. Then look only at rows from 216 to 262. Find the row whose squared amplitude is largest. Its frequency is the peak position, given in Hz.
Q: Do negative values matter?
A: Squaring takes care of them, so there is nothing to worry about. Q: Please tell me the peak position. 219 Hz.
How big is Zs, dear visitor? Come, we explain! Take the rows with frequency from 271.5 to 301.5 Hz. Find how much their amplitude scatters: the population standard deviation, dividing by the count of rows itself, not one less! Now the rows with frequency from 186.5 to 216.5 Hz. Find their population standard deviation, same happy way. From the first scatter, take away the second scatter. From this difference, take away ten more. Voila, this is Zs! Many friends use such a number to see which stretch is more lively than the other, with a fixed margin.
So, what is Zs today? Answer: -11.9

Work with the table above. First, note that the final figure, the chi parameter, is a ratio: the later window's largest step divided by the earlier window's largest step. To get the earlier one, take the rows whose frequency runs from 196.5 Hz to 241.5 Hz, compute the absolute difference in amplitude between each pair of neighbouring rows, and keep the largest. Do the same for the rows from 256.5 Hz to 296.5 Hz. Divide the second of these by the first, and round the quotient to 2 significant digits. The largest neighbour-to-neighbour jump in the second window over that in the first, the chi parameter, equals 0.59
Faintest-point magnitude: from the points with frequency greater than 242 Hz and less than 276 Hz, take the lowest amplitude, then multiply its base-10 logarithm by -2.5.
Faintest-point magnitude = -5.004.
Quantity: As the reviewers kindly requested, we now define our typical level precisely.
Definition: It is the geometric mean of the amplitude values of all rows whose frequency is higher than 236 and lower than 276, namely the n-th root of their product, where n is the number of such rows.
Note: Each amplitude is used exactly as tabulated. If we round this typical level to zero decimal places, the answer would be 103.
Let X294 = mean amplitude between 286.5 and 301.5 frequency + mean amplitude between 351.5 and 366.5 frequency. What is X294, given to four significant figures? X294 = 214.3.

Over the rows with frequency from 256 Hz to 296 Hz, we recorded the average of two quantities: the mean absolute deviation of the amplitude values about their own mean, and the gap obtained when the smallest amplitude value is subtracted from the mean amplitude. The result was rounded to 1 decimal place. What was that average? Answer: 3.7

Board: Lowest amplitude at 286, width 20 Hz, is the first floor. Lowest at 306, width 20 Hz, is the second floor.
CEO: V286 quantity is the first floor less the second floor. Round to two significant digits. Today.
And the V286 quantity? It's 1.2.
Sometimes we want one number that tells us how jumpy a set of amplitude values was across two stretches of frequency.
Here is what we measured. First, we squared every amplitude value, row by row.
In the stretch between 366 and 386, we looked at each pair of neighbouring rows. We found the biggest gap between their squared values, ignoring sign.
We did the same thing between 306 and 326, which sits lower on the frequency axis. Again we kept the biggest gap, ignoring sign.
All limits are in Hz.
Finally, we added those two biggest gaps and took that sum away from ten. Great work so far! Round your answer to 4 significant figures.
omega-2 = -2111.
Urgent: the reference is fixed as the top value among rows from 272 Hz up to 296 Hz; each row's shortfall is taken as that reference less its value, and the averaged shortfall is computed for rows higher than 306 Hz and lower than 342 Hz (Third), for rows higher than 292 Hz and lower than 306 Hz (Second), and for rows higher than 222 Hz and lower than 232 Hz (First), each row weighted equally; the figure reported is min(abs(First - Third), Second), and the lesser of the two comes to 0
